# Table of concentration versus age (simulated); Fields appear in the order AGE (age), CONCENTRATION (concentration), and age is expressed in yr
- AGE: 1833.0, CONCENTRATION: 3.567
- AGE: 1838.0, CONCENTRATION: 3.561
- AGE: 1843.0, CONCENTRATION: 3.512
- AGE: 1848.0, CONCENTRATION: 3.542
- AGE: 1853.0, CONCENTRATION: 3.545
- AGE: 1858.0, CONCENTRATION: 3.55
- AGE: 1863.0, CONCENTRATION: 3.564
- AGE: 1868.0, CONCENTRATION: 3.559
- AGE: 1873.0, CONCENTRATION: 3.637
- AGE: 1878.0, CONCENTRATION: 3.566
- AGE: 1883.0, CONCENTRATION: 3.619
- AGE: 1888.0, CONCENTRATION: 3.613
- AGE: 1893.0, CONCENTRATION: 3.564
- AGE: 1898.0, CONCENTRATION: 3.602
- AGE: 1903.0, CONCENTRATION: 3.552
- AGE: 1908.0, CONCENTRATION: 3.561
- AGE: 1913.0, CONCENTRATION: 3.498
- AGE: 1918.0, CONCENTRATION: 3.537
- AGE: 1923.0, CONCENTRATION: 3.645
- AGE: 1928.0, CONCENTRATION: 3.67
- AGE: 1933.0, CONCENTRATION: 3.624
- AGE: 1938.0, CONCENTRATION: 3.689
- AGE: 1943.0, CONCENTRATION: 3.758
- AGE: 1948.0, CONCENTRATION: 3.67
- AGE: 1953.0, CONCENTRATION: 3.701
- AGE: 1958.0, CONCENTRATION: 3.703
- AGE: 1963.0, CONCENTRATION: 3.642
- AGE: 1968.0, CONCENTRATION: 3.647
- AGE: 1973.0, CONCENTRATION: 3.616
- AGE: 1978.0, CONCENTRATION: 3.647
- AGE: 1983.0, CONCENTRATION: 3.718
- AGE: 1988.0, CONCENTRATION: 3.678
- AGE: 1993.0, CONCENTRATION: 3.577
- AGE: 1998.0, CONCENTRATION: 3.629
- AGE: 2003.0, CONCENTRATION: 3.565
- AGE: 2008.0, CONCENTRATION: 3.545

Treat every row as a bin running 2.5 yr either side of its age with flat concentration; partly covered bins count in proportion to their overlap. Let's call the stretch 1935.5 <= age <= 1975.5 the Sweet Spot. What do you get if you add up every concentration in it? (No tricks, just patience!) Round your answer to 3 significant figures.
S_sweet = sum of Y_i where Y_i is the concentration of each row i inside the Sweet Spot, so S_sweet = 29.4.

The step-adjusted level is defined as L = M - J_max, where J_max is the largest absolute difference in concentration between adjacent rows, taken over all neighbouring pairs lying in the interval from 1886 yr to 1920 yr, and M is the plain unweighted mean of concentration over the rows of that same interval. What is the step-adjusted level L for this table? 3.50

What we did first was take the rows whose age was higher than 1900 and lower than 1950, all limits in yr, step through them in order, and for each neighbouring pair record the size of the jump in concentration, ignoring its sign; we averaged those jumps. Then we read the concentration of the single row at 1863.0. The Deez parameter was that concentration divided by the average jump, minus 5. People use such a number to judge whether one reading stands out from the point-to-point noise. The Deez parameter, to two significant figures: 58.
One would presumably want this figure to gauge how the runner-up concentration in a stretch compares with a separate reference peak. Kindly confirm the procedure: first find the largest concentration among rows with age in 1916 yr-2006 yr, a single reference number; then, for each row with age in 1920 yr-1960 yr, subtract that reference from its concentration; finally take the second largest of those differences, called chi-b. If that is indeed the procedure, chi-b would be -0.055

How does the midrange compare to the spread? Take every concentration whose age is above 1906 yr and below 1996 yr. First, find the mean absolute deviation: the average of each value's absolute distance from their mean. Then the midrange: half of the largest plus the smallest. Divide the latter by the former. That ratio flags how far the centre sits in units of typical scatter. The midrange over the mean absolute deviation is 73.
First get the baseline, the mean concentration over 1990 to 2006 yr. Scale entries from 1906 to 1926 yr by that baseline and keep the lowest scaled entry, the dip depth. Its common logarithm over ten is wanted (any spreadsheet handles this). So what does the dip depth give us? -0.0011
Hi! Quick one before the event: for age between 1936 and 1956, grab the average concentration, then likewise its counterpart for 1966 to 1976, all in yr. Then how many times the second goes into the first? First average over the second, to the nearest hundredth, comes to 1.02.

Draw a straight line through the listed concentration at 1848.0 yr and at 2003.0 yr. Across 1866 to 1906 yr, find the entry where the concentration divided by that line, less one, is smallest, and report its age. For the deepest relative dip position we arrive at 1903.0 yr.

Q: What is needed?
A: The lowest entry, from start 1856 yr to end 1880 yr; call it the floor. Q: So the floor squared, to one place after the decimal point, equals 12.6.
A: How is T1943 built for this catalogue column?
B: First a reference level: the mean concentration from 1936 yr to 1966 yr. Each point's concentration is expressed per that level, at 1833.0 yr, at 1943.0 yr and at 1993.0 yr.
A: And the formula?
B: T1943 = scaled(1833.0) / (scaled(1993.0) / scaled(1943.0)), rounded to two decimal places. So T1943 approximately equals 1.01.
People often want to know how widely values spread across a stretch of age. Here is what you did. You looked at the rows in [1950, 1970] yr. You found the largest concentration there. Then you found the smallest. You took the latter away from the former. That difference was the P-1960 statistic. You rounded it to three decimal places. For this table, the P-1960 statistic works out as 0.061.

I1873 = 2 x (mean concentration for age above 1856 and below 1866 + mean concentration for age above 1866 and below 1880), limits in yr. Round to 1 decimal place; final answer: 14.3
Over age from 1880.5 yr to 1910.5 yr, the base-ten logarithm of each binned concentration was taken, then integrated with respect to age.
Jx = 16.6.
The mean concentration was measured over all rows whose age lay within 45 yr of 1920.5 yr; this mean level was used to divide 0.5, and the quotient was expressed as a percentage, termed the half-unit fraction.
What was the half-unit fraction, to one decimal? 13.8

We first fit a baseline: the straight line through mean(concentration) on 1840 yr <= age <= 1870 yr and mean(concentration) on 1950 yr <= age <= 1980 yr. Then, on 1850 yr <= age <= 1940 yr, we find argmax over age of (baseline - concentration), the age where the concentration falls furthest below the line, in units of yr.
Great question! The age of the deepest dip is 1913.0 yr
